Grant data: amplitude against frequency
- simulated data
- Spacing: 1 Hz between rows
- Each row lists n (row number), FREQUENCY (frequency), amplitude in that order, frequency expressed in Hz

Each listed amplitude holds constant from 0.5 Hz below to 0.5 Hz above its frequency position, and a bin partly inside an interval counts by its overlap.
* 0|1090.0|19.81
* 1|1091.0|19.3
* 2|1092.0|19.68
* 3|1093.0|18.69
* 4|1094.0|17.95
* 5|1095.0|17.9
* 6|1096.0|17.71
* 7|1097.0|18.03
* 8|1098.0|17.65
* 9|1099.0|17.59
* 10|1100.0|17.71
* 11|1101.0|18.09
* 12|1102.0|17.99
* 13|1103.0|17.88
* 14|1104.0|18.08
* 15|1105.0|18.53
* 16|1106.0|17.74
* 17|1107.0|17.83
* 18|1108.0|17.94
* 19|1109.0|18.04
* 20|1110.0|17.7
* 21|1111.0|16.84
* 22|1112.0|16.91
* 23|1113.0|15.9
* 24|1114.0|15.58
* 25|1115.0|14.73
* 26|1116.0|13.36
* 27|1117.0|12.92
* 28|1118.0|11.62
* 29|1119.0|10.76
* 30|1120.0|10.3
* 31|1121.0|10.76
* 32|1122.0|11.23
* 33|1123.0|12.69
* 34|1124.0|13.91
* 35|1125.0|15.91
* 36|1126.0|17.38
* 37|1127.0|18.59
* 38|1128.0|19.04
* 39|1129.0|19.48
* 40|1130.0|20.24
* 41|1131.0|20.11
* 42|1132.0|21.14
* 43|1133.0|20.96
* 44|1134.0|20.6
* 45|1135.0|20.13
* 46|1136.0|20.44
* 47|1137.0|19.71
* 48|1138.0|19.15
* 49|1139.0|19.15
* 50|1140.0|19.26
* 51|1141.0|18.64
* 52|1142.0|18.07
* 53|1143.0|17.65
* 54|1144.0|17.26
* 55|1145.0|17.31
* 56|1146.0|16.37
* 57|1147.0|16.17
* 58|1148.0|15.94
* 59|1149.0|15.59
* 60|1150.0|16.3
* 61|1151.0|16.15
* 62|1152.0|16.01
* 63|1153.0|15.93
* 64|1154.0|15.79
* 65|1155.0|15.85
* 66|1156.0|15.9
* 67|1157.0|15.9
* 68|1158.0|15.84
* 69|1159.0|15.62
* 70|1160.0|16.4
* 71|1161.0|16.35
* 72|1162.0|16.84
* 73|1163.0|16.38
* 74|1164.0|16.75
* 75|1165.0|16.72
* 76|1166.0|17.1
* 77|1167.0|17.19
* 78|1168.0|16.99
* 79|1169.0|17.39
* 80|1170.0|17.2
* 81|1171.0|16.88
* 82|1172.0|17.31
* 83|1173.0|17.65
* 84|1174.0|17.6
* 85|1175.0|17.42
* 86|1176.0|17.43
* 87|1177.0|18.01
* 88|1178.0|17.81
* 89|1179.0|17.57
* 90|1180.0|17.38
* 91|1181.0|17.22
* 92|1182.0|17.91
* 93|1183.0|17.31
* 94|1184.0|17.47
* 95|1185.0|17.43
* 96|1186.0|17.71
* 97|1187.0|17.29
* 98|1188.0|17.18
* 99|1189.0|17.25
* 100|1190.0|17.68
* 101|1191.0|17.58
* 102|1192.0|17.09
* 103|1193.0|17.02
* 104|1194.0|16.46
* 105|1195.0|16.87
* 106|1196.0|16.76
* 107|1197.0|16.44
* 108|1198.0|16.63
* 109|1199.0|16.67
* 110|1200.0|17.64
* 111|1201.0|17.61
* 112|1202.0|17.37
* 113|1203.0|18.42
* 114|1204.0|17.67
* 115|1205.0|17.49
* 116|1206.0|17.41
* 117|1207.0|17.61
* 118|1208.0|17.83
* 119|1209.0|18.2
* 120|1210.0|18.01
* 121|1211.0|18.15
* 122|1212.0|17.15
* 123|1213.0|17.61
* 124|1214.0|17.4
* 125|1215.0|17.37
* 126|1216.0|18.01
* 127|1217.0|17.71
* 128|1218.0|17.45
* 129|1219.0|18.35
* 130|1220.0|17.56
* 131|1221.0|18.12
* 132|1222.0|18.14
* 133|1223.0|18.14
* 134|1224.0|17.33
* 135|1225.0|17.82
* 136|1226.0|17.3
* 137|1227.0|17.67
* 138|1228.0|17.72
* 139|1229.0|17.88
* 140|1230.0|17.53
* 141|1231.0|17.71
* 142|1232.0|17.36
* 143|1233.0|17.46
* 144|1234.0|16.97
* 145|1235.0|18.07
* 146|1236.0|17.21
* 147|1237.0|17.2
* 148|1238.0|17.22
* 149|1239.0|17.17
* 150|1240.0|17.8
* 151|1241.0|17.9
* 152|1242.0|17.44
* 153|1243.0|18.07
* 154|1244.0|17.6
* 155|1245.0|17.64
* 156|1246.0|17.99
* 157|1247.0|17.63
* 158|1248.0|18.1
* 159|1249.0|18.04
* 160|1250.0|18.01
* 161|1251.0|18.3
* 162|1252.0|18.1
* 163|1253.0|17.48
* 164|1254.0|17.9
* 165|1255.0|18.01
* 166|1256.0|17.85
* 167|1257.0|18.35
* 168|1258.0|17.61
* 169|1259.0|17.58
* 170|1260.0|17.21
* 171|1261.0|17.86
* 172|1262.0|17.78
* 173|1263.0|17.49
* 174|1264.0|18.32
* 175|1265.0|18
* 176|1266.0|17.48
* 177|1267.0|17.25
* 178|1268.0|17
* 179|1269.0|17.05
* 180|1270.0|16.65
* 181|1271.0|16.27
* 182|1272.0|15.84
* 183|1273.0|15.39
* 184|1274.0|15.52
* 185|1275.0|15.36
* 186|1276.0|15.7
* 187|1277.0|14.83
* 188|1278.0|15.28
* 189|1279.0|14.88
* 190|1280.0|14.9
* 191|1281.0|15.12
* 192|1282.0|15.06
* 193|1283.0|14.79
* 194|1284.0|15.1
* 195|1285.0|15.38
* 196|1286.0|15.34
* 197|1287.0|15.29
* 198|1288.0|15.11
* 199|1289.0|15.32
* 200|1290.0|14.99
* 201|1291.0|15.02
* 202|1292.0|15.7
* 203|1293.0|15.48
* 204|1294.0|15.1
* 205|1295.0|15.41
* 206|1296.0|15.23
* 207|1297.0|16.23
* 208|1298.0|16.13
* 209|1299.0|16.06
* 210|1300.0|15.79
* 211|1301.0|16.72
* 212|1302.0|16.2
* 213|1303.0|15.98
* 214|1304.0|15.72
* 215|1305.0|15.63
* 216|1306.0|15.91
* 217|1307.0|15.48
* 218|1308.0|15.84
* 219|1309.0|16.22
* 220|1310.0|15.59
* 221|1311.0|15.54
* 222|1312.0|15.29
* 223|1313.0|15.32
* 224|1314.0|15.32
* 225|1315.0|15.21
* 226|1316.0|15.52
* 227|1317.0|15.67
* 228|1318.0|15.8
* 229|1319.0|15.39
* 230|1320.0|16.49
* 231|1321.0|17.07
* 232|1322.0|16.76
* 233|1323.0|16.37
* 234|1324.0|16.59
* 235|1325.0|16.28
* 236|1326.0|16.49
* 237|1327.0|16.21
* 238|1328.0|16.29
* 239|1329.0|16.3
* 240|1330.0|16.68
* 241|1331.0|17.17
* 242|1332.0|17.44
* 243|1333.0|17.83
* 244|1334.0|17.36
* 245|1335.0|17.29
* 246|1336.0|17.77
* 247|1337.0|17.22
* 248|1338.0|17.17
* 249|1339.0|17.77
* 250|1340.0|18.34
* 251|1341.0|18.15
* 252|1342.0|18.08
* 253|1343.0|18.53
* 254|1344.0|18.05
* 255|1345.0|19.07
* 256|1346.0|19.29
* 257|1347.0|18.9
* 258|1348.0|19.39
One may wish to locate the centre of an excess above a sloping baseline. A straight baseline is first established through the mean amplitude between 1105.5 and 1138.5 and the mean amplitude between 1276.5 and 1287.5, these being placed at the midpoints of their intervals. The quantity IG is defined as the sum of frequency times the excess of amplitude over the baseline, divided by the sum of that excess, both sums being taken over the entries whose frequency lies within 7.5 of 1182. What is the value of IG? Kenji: 1181.8 Hz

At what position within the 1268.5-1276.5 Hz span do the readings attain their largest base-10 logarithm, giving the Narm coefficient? 1269.0 Hz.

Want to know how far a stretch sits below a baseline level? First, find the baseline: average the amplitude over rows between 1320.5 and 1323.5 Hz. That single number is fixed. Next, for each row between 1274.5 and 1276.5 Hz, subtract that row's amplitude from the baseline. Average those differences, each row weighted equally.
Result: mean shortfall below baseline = 1.2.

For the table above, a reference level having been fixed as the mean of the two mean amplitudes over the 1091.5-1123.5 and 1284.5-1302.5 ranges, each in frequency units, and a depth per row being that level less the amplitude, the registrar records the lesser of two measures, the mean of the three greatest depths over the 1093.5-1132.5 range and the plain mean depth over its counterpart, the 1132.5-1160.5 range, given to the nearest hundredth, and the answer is -1.57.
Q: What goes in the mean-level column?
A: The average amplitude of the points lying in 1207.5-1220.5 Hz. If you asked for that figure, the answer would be 17.8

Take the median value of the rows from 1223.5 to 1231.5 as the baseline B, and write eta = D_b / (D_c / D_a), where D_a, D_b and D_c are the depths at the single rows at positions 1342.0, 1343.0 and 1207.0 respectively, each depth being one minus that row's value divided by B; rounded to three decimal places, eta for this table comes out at 0.231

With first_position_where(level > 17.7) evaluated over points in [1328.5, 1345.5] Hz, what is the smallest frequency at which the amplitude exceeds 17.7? 1333.0 Hz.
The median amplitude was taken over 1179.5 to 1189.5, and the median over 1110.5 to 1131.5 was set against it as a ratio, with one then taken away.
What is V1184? -0.102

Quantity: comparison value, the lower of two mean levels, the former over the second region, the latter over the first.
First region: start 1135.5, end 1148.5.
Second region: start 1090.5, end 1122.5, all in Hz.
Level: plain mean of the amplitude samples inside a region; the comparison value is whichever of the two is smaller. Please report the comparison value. 16.3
